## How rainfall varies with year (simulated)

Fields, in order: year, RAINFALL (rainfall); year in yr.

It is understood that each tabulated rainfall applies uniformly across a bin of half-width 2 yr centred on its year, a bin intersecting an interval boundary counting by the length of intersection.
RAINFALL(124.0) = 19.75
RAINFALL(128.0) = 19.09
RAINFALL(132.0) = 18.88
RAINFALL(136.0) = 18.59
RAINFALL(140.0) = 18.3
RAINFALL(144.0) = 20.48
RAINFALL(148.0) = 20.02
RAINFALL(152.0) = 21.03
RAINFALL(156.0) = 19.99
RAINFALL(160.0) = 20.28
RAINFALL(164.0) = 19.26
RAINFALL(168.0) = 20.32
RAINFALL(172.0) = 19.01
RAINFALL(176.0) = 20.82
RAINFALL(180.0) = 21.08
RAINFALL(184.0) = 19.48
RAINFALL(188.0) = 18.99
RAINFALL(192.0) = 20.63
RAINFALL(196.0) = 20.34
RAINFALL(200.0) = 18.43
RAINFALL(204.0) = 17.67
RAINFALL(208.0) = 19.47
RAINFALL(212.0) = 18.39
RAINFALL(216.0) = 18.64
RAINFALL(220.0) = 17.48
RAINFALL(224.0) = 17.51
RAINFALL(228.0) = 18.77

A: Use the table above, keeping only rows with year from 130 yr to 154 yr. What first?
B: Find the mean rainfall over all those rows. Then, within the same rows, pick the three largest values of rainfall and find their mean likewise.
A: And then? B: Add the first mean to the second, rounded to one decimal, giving 40.1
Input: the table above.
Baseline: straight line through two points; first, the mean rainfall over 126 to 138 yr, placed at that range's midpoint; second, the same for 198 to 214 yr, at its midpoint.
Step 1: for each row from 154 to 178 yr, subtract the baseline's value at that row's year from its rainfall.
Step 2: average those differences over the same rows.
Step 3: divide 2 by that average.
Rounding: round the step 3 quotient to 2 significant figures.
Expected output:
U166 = 1.6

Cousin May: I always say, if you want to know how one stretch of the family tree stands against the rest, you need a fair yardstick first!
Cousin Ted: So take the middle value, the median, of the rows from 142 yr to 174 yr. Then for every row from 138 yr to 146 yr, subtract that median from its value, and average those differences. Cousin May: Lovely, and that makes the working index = -0.8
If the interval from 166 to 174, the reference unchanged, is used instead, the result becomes -0.5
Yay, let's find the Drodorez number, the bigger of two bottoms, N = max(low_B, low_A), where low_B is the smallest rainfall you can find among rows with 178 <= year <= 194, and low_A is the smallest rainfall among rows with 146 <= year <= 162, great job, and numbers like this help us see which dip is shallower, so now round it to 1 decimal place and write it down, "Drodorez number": 20.0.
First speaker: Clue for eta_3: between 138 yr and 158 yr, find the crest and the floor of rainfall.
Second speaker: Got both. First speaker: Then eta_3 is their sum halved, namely 19.7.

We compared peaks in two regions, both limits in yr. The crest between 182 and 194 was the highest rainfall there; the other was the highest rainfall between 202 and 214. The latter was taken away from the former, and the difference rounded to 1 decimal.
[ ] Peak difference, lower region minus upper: 1.2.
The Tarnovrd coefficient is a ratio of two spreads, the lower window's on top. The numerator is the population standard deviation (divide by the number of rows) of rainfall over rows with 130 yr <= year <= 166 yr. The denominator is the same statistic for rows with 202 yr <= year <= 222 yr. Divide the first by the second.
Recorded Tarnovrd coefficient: 1.2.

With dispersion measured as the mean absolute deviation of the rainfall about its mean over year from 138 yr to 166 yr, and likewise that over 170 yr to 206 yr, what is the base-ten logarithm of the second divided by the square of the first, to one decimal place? 0.4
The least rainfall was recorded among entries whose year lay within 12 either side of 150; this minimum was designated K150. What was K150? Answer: 18.3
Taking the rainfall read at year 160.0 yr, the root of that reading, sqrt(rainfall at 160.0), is 4.50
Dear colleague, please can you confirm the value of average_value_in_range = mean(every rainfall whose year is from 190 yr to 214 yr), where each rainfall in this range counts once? 19.2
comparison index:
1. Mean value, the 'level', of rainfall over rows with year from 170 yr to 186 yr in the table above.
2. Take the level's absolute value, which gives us 20.1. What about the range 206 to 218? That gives 18.8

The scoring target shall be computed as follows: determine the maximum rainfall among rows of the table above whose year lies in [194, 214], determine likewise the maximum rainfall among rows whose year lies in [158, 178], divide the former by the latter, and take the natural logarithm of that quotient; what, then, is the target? -0.02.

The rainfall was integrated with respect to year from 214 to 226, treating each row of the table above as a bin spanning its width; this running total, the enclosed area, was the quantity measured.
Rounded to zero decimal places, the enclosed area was 215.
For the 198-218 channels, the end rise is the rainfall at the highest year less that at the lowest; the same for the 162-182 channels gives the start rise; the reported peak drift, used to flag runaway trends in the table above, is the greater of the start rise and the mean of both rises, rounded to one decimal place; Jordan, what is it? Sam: 1.8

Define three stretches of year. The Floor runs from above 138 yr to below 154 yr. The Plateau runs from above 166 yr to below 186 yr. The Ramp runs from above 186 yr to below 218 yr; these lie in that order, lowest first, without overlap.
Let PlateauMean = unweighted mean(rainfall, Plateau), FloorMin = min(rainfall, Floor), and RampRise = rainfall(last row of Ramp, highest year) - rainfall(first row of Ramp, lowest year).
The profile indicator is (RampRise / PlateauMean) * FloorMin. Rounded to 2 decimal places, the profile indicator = -0.32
